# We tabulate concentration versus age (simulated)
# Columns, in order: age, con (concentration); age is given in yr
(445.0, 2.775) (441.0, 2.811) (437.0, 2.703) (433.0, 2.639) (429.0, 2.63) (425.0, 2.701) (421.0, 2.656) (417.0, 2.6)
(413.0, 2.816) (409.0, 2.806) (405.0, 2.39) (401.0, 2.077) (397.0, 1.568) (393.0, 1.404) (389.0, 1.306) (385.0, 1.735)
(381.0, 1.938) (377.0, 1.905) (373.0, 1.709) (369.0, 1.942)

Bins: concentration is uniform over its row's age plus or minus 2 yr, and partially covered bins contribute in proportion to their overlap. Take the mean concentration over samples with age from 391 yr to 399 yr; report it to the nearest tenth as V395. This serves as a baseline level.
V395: 1.5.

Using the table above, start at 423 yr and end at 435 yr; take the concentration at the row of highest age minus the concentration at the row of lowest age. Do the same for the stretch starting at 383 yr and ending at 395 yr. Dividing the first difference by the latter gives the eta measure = 0.19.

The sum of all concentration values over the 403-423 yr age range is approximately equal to 13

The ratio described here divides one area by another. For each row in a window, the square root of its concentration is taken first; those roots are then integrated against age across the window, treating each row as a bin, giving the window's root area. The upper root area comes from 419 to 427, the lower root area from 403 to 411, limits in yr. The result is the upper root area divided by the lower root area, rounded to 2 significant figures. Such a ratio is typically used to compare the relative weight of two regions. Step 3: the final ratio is 1.0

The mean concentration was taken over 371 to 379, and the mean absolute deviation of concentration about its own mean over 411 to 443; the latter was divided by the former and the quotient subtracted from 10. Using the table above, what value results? 9.96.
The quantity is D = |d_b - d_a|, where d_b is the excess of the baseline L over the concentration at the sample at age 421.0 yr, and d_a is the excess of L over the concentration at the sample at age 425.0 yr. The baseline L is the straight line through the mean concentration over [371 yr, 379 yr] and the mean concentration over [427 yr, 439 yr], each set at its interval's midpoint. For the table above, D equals 0.0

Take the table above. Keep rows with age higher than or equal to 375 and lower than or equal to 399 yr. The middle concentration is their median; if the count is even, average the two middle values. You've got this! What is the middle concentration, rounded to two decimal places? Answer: 1.65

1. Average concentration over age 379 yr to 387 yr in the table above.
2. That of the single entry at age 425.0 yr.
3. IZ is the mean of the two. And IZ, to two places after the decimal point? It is 2.27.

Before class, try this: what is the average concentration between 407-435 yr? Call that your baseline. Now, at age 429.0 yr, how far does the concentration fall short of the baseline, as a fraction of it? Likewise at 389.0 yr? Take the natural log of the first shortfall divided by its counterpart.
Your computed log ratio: -3.1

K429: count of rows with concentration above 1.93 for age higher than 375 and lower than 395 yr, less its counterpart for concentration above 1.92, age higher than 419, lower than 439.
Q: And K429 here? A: -4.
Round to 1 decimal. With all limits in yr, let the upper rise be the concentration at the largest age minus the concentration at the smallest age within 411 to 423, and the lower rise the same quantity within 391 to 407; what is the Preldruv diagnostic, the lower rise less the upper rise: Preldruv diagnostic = 1.1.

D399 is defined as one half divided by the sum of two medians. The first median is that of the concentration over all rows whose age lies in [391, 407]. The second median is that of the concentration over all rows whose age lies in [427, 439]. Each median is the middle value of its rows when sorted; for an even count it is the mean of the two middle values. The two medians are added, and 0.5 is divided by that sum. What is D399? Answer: 0.112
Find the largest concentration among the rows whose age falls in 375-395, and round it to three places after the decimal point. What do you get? 1.938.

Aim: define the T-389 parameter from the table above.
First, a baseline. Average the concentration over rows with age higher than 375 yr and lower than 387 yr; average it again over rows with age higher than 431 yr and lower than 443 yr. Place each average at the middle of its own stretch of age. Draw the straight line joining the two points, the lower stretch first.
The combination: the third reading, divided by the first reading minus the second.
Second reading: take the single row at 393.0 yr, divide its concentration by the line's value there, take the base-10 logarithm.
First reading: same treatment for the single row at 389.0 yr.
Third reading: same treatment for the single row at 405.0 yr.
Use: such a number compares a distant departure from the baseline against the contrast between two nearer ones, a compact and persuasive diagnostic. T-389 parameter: -1.7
